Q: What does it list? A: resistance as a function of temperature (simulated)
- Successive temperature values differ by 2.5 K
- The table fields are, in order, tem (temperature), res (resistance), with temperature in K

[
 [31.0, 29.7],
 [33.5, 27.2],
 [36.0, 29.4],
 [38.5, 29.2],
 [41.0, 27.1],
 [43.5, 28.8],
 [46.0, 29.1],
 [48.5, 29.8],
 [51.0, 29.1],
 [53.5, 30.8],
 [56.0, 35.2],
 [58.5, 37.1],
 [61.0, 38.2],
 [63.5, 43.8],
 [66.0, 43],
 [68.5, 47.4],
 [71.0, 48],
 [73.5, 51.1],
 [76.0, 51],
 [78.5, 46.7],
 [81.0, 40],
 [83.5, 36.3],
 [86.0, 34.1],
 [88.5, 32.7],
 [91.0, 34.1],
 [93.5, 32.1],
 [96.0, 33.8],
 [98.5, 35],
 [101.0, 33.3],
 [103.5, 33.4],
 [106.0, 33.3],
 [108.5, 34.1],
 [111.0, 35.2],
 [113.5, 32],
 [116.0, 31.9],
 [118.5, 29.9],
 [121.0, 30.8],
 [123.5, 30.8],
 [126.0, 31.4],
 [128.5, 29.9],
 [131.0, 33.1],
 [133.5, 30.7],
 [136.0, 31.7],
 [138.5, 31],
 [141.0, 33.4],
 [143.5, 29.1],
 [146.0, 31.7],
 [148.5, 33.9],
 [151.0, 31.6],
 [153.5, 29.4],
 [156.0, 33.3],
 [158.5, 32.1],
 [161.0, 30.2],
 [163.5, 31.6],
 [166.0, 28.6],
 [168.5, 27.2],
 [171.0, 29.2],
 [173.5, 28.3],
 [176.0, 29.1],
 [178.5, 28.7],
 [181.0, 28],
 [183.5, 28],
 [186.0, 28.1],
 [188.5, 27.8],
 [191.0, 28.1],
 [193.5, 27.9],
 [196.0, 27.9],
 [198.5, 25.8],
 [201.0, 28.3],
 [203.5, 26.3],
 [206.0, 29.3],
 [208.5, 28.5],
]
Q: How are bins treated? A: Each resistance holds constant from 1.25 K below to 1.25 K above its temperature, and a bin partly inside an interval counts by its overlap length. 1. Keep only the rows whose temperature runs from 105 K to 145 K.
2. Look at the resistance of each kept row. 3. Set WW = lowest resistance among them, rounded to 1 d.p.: 29.1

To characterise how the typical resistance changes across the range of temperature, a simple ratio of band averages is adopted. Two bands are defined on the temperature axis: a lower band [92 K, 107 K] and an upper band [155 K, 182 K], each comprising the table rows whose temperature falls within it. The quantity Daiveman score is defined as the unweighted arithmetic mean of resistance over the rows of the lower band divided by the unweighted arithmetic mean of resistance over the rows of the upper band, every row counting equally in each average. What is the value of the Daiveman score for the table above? 1.13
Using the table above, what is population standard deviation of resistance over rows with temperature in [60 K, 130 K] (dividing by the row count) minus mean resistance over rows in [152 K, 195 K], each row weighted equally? -23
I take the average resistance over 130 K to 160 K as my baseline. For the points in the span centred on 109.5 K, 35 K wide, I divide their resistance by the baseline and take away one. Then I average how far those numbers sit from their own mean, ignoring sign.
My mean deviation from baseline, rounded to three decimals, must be 0.043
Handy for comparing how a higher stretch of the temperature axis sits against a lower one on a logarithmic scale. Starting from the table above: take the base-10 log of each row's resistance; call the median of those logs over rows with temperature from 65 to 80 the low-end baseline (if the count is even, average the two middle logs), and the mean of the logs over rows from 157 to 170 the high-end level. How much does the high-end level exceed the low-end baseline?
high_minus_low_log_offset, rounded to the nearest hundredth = -0.20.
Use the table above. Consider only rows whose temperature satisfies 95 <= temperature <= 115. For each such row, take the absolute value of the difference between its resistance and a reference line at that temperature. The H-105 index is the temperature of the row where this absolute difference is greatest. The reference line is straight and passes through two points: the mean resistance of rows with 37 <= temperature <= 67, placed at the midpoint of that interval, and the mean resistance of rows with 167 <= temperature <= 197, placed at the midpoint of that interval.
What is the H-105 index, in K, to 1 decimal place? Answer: 111.0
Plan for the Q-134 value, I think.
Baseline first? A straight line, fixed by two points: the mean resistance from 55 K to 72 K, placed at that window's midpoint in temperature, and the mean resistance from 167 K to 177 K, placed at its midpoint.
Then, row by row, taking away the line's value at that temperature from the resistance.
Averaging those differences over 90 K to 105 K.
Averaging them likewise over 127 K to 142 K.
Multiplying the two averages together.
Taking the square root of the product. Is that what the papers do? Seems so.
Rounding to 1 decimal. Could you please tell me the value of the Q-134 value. 2.4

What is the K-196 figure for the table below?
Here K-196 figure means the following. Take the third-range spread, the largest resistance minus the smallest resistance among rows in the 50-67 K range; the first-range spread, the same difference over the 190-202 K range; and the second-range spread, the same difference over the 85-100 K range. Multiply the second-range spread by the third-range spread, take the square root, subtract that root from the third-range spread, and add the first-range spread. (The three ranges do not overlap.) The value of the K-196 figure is 11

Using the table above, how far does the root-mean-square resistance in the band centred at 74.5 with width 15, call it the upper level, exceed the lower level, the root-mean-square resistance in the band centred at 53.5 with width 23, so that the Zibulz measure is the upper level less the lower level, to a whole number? 14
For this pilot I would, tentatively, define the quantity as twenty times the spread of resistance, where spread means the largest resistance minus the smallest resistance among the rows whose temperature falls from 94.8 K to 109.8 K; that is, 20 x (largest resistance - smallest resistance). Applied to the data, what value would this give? 34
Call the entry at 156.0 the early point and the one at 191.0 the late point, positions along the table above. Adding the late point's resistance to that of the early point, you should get 61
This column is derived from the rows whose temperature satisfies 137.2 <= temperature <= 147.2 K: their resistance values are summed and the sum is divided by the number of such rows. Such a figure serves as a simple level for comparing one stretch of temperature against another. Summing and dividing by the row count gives 31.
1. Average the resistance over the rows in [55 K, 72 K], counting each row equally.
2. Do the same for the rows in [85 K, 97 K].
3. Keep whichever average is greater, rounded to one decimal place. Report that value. 41.8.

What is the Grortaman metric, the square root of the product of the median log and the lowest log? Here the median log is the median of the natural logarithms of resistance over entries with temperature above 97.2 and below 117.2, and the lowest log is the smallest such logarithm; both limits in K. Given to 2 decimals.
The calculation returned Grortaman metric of 3.48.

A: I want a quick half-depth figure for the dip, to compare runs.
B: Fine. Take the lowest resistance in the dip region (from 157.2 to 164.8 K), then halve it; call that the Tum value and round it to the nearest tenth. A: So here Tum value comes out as 15.1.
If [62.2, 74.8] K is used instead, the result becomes 21.5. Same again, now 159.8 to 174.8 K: 13.6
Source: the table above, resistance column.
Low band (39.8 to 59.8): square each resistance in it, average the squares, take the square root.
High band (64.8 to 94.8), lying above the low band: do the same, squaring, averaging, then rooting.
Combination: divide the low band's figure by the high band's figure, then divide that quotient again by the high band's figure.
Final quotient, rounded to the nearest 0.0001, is 0.0176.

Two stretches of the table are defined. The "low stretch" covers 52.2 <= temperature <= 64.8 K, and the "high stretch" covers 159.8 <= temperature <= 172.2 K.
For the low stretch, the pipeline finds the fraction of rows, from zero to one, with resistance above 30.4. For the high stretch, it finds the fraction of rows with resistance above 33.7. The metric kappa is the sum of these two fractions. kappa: 1.00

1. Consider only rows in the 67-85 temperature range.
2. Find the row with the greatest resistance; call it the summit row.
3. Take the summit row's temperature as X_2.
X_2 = 73.5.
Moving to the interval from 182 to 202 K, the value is 201.0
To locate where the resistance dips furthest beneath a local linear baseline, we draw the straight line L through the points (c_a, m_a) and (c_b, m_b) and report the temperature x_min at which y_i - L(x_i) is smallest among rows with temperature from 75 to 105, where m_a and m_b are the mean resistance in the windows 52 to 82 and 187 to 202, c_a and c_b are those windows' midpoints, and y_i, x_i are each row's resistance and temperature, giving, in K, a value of 93.5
